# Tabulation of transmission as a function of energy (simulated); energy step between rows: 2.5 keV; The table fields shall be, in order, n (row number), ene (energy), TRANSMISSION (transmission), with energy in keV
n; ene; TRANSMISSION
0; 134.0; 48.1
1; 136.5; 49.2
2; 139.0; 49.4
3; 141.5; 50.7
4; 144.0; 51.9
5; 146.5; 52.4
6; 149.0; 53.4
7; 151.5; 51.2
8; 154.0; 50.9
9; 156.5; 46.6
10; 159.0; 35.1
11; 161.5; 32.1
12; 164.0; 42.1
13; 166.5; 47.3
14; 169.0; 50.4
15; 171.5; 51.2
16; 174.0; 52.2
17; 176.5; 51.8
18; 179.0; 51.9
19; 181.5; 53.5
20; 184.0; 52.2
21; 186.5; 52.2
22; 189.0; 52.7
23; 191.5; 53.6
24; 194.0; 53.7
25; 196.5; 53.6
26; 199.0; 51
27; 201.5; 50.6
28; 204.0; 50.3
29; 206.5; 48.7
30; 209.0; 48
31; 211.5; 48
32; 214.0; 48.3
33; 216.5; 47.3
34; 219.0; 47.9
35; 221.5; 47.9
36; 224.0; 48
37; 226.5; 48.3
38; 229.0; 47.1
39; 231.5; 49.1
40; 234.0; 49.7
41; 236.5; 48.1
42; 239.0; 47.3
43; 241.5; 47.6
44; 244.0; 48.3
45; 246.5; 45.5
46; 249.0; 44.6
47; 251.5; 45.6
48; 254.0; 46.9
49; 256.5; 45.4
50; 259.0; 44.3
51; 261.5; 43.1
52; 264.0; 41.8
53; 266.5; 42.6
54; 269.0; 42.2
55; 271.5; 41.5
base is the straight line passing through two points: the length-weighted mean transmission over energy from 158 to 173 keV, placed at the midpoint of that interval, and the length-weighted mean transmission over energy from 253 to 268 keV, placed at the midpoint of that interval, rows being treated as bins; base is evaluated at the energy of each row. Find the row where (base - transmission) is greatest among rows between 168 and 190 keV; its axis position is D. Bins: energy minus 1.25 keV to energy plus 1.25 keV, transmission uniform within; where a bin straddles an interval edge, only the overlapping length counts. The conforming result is 169.0 keV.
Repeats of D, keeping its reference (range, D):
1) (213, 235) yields 229.0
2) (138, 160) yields 159.0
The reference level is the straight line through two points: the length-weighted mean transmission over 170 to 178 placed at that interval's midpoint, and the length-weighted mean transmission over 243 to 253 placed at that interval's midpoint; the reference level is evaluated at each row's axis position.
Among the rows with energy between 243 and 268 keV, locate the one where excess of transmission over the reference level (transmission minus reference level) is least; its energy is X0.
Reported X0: 264.0 keV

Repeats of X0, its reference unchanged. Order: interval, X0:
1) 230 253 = 249.0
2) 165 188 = 166.5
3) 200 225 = 216.5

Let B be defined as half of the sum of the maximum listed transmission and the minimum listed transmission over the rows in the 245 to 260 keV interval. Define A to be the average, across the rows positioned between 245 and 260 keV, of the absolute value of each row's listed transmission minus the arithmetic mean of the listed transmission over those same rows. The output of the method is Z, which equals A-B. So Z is -45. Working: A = 0.62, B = 46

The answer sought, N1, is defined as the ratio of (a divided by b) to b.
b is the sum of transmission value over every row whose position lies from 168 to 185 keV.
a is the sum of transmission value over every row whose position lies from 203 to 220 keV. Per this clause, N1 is 0.0026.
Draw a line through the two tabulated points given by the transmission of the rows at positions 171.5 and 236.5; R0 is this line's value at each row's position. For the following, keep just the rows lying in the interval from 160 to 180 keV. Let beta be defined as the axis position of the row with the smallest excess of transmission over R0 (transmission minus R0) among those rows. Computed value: 161.5 keV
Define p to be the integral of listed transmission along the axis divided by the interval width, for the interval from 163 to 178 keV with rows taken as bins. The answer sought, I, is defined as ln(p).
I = 3.90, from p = 49.3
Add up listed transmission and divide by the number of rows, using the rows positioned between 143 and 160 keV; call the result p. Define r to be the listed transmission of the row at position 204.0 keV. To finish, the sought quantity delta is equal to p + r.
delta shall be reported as 99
